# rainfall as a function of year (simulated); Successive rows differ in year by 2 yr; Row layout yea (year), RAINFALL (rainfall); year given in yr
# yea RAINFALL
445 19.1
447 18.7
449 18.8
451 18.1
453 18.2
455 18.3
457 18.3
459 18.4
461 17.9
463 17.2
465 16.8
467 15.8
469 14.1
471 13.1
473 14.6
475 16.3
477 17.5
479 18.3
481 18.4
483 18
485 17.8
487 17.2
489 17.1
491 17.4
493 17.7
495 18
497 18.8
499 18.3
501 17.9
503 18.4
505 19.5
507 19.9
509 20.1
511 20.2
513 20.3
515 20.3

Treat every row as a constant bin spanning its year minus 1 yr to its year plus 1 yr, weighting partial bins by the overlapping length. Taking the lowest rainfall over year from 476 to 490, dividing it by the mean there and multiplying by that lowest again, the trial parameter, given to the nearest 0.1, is 16.5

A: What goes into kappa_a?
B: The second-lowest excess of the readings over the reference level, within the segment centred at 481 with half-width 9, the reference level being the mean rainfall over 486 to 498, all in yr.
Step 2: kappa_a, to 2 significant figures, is -1.4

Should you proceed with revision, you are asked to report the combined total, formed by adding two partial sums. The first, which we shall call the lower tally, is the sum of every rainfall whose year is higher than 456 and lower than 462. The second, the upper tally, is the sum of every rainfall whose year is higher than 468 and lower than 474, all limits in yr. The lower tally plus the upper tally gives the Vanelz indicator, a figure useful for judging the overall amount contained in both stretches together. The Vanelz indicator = 96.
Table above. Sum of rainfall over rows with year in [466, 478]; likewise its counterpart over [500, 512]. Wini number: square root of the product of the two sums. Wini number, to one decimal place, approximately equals 103.0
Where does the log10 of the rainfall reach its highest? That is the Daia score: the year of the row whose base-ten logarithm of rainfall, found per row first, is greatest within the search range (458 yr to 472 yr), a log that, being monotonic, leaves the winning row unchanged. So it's 459 yr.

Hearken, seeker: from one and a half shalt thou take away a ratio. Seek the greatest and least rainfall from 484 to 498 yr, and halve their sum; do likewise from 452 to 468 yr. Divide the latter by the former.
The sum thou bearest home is 0.547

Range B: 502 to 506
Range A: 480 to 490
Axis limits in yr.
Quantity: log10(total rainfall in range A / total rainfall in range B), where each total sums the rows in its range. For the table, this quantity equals 0.37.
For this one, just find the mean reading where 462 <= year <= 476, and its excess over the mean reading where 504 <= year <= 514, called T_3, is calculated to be -5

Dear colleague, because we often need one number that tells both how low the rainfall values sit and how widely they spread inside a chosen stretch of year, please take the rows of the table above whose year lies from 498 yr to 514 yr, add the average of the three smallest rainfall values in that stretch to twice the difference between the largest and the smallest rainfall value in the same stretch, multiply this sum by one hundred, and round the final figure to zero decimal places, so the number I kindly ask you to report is 2300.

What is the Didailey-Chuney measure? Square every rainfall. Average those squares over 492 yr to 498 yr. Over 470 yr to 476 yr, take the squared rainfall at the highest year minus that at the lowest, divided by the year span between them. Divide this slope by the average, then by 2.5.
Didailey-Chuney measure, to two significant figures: 0.028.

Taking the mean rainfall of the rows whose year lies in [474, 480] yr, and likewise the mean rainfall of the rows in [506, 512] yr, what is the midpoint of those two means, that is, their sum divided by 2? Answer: 18.7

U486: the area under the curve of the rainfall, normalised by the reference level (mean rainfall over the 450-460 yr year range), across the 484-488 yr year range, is 4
